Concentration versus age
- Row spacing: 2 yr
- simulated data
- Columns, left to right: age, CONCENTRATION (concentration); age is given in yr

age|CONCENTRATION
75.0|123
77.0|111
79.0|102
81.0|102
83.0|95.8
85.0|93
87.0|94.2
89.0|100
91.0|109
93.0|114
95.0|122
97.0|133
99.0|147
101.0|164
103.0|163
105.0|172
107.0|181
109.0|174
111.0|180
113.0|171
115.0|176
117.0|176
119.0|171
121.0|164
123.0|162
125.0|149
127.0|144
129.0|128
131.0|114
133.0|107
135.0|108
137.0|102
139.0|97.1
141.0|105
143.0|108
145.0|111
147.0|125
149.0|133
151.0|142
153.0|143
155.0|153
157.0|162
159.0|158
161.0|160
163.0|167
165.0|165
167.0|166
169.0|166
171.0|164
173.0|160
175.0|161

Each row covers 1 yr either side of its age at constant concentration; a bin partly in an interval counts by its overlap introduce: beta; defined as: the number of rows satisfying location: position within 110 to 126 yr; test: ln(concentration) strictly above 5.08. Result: 7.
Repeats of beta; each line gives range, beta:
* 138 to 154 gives 0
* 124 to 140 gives 0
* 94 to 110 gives 5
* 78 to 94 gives 0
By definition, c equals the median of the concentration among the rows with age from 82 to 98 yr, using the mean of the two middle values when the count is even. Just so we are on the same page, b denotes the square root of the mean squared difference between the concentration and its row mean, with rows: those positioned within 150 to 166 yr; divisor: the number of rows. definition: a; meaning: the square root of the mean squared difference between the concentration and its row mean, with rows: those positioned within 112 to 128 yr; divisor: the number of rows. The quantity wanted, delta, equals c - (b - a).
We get 107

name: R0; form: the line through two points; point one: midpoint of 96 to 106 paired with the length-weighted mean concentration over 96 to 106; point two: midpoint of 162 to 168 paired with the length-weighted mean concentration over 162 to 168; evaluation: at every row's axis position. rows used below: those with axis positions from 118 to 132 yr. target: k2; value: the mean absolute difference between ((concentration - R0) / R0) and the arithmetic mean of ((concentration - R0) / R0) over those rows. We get 0.104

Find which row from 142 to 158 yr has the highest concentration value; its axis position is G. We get 157.0 yr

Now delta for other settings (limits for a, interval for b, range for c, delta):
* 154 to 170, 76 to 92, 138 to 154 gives 116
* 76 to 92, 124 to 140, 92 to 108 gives 143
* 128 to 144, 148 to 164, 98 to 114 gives 169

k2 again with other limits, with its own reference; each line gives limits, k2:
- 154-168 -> 0.022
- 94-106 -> 0.101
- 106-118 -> 0.020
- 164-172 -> 0.005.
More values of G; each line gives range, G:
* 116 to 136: 117.0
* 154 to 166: 163.0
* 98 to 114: 107.0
